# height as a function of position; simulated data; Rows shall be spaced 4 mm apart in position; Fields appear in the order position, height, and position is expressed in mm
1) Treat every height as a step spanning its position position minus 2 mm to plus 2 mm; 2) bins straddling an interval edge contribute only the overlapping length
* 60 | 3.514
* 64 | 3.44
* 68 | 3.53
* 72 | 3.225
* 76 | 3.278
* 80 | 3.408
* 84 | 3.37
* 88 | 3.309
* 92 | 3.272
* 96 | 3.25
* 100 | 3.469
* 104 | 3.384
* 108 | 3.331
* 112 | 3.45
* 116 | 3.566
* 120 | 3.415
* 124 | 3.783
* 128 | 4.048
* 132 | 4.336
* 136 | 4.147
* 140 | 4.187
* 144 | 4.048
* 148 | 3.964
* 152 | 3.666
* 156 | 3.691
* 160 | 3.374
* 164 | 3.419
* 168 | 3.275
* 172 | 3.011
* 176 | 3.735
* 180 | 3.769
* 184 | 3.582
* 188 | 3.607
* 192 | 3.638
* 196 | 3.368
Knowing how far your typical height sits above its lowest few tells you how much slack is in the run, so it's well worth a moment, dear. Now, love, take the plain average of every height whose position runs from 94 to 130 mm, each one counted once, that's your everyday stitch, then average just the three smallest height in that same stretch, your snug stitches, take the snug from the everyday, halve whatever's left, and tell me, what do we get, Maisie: 0.10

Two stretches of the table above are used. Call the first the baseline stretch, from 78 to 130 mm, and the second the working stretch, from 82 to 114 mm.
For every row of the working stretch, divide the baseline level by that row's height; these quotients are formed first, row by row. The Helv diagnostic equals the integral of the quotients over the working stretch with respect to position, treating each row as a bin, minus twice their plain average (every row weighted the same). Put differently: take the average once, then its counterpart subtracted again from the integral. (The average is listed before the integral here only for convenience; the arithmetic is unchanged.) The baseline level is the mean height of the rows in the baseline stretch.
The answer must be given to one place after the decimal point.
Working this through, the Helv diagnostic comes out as 31.0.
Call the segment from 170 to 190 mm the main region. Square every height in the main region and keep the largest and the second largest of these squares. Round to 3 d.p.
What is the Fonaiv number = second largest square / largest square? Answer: 0.982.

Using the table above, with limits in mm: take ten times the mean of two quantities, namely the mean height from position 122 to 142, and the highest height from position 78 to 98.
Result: 37.5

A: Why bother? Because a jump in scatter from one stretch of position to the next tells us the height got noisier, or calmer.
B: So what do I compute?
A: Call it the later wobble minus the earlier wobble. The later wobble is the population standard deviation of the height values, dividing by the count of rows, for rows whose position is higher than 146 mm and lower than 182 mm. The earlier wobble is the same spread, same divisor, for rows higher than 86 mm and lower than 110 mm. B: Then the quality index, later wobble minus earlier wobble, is 0.21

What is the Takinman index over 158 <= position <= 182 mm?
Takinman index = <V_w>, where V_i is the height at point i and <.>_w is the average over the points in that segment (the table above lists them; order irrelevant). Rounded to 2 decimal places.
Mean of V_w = 3.43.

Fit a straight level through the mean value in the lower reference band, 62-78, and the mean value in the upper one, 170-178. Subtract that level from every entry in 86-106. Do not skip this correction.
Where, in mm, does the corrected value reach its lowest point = 96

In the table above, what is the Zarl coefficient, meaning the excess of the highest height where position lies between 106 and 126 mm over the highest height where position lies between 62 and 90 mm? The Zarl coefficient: 0.3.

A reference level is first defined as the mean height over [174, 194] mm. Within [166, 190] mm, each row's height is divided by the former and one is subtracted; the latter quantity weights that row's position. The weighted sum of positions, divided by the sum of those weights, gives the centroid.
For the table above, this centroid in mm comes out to 171.3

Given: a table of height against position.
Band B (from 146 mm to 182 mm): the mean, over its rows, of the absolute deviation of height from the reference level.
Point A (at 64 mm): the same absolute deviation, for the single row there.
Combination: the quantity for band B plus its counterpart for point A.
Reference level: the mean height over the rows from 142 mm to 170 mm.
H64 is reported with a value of 0.43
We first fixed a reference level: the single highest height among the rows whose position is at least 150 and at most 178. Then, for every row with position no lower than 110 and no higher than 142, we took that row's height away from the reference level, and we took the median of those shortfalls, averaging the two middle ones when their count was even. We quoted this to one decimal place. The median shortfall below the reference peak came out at -0.2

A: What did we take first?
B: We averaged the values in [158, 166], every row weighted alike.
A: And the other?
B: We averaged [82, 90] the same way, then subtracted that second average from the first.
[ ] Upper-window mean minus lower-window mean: 0.1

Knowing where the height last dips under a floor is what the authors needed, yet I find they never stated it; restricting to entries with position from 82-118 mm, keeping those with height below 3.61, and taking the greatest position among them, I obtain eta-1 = 116 mm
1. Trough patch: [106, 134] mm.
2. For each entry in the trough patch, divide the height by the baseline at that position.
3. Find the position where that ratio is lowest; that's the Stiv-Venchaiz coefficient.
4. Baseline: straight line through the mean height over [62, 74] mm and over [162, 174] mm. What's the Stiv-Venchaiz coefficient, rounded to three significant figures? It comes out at 108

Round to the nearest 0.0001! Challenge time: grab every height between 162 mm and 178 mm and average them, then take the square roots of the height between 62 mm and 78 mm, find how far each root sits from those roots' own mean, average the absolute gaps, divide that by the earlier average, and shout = 0.0095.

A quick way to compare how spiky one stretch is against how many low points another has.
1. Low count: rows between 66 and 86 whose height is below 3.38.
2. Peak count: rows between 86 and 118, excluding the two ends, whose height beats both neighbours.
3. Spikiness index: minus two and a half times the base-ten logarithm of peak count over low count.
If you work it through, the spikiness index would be 1.19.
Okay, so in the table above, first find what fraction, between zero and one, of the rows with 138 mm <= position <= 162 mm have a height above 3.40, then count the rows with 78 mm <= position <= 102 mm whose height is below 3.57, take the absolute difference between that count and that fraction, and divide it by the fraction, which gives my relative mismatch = 6.2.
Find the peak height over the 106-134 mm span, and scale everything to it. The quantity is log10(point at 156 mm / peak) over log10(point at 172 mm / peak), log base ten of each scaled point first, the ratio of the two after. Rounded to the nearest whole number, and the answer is 0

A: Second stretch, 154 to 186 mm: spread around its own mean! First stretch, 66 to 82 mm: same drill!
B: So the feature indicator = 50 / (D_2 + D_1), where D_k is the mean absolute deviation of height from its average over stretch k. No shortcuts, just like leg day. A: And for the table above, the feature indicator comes 156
